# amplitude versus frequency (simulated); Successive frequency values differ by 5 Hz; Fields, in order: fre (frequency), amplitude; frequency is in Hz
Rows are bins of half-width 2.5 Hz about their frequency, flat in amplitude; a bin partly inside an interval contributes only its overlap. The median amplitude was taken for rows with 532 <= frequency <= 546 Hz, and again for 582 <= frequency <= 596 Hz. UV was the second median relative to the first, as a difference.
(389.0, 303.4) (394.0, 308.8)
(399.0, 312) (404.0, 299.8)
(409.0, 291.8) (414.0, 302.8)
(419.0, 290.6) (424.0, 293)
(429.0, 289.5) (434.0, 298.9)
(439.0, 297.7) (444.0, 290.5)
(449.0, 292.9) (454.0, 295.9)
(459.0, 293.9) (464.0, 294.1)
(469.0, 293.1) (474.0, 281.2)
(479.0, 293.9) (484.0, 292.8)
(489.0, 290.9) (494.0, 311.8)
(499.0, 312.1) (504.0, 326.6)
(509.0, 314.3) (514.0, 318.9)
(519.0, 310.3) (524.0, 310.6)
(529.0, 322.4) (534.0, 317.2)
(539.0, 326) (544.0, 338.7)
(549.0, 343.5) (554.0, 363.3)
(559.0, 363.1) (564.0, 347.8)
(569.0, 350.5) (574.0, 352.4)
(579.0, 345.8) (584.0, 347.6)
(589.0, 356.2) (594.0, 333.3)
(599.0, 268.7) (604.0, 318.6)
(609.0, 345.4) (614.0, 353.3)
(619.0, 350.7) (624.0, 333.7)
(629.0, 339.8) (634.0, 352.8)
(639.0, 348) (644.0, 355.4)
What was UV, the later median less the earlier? 22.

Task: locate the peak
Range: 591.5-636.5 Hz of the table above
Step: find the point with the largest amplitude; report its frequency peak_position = 614.0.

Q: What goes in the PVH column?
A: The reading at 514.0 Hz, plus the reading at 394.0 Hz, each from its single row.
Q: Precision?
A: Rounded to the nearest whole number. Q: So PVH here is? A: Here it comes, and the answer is 628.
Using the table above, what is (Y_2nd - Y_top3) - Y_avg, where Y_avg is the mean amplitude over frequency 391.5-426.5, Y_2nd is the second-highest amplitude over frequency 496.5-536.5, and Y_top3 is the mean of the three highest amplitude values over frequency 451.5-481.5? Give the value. -272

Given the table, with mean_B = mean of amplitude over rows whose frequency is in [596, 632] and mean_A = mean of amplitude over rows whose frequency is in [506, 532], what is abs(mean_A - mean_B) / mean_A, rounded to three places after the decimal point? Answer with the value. 0.047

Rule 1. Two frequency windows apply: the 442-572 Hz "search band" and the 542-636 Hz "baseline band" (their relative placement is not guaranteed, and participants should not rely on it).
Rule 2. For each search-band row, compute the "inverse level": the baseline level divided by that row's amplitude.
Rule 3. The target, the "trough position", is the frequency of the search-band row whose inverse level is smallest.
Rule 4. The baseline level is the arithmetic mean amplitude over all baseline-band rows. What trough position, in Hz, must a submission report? 554.0 Hz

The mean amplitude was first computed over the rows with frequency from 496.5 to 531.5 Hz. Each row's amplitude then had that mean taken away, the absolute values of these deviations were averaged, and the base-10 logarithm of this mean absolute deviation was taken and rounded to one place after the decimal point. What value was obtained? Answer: 0.7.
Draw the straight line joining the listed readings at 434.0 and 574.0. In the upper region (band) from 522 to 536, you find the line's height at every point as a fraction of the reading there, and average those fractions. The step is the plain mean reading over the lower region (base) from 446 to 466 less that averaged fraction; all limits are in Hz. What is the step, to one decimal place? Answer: 293.1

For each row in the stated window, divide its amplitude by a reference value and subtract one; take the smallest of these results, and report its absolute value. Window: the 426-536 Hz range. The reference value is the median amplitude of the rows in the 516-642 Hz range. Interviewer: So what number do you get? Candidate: 0.19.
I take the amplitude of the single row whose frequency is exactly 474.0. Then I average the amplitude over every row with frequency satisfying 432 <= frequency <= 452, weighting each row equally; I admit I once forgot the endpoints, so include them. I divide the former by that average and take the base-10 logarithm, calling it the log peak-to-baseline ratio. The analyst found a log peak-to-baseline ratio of -0.021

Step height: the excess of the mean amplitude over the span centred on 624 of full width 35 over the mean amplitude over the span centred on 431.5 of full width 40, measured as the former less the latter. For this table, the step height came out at 52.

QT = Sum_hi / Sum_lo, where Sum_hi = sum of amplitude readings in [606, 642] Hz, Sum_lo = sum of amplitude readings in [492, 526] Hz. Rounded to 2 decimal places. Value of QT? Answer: 1.10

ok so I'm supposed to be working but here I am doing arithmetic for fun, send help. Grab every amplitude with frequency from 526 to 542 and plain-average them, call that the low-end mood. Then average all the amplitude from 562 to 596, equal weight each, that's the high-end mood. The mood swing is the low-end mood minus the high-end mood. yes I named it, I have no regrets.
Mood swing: -26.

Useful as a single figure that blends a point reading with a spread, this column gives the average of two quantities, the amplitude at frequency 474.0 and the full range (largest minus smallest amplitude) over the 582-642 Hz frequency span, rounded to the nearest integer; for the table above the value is 184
